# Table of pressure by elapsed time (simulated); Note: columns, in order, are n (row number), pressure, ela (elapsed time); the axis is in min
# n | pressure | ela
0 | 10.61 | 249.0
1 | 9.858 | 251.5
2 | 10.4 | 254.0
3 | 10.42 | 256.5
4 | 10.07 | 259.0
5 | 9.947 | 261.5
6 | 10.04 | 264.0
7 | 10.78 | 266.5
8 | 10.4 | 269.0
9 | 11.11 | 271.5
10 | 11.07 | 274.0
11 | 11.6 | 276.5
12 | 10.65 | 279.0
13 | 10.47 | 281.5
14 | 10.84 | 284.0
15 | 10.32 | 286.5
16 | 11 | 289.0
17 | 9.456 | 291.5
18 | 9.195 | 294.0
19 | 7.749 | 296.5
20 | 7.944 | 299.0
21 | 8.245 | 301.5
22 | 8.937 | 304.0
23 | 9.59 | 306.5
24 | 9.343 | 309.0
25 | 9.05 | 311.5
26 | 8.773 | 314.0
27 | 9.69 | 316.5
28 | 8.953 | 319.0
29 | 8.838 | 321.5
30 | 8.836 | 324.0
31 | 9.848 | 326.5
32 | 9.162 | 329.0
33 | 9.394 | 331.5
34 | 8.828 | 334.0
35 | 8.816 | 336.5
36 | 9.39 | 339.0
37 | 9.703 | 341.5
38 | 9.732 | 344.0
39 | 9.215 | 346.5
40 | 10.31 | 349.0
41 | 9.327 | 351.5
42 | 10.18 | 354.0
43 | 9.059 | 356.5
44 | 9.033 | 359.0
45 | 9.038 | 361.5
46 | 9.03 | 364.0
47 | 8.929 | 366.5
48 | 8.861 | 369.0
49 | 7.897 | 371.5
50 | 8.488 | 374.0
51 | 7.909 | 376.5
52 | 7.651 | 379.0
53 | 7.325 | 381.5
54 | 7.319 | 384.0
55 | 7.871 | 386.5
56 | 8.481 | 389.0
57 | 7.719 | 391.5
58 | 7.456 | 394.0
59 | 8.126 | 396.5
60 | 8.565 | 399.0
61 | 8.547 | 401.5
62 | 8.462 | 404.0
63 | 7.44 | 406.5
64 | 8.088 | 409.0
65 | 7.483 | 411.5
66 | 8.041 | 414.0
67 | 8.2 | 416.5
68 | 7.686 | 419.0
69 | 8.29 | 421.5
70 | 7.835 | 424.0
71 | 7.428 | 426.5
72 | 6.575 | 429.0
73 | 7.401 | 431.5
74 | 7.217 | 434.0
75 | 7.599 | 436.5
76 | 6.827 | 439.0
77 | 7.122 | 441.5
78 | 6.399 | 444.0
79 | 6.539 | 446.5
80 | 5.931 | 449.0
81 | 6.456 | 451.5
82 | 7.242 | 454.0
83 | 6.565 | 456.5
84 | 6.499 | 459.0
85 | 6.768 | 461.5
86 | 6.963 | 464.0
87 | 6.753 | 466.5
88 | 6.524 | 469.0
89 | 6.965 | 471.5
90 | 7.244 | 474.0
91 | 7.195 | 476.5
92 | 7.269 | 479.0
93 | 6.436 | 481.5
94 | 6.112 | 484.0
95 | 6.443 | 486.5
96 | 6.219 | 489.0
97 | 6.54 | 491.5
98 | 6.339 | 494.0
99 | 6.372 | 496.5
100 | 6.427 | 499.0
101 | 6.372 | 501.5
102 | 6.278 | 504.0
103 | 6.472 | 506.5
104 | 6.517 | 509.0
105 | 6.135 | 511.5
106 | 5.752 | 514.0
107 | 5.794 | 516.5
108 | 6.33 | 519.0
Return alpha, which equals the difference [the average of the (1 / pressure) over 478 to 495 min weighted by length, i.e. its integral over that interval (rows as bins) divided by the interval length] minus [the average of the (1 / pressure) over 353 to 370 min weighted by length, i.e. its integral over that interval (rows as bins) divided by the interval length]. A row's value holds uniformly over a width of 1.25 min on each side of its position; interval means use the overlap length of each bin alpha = 0.045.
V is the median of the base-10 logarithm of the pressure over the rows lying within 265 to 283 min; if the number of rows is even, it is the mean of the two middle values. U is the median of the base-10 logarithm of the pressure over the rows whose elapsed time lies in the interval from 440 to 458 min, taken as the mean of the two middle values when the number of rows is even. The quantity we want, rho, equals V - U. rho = 0.22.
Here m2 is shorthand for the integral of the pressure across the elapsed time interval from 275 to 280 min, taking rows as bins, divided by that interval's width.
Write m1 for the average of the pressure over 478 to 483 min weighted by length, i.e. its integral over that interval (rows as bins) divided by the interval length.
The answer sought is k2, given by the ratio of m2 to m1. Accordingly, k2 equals 1.6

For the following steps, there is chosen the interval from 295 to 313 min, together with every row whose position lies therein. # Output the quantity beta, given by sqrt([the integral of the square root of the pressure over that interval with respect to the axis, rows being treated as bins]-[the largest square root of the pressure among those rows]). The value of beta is 7.1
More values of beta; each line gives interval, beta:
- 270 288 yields 7.5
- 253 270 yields 7.2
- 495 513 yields 6.5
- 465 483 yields 6.7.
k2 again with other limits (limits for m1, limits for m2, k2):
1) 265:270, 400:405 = 0.8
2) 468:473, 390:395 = 1.1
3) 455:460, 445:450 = 1.0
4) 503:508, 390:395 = 1.2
